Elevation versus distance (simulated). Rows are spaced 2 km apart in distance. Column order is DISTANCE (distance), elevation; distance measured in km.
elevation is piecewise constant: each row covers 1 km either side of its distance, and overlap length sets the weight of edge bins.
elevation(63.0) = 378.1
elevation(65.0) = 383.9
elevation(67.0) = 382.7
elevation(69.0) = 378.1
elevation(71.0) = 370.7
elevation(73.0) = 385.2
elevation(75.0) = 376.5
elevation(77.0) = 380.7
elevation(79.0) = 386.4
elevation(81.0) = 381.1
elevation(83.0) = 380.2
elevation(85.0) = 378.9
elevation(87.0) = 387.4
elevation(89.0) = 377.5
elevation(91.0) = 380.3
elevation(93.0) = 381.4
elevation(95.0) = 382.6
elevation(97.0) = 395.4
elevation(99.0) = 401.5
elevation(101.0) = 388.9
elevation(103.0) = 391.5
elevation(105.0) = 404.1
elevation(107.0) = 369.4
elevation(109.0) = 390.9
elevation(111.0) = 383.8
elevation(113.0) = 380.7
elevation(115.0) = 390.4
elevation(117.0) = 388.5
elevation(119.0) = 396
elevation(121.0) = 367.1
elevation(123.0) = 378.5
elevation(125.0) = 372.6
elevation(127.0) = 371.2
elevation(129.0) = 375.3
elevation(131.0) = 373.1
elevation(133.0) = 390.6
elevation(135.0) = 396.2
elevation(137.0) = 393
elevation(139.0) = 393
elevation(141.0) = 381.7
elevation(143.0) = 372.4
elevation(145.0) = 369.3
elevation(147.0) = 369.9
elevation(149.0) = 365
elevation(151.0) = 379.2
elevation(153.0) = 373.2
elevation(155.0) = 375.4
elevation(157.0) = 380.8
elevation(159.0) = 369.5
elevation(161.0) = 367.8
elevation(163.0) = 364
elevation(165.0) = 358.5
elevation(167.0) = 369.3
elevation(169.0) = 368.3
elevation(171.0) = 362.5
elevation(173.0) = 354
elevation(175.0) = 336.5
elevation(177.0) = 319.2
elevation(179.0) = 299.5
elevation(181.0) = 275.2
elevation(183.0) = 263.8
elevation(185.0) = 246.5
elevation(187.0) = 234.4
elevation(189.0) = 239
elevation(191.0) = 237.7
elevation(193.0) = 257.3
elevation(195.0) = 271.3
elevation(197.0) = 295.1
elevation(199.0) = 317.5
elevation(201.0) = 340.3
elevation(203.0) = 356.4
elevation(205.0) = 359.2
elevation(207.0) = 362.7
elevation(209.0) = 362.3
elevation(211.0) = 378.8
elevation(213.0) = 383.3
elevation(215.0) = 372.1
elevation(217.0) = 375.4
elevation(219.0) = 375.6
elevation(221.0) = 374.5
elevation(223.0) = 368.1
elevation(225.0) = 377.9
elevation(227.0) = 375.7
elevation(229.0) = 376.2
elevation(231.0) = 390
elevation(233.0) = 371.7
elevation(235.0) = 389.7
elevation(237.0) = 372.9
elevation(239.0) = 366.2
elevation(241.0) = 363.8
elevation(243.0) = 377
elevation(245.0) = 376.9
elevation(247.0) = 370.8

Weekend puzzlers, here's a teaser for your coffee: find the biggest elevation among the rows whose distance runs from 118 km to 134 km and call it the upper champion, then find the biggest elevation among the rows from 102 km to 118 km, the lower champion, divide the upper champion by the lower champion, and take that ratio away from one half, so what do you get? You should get -0.48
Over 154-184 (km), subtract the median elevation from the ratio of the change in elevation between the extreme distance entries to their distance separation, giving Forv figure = -366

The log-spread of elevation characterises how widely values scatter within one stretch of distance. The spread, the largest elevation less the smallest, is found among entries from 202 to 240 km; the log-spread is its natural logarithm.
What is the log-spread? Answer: 3.5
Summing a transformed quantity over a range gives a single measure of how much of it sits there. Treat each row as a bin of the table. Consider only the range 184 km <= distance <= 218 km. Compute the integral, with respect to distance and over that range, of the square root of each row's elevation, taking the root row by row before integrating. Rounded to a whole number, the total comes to 603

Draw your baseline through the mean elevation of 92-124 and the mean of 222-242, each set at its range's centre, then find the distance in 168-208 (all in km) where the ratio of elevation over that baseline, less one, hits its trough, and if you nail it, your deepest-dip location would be 187.0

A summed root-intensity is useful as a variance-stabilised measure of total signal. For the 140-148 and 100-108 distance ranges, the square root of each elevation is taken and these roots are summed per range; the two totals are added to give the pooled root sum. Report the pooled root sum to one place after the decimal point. 156.1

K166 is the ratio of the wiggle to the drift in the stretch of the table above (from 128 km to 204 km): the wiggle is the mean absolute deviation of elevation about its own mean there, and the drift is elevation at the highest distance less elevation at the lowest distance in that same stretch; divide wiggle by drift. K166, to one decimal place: -2.3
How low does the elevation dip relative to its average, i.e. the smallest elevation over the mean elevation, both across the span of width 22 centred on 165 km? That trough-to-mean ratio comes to 0.924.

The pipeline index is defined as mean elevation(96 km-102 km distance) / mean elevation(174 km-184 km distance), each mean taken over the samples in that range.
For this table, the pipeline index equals 1.3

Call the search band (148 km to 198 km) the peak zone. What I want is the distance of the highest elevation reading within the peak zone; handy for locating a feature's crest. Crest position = 157.0 km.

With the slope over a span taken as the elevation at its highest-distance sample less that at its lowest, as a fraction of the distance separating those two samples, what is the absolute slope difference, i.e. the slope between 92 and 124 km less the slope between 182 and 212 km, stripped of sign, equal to 4.2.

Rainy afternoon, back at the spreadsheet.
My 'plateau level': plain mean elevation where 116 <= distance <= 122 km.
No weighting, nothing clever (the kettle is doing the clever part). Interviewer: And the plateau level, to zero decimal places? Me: 384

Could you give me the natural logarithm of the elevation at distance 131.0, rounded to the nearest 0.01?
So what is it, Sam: 5.92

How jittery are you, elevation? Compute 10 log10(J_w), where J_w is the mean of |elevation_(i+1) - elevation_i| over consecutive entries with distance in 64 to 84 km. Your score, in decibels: 7.7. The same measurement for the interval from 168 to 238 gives 10.6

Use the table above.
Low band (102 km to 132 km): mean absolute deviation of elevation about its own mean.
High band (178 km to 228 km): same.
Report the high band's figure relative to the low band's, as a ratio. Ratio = 5.4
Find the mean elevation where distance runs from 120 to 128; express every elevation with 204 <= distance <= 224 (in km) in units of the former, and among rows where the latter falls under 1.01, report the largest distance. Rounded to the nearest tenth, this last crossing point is 223.0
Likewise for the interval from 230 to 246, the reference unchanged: 241.0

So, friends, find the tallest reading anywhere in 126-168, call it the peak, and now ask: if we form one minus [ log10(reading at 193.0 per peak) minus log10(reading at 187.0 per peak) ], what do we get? 0.96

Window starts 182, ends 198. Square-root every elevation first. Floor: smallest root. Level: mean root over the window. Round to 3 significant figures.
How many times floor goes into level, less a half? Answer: 0.544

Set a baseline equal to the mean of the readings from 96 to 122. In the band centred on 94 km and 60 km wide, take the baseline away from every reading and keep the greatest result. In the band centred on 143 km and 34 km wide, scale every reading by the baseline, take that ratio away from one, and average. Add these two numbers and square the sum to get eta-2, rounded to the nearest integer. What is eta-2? 250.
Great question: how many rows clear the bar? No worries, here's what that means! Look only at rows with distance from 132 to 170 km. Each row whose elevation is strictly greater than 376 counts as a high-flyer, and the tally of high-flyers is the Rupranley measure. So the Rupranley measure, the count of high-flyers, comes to 7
